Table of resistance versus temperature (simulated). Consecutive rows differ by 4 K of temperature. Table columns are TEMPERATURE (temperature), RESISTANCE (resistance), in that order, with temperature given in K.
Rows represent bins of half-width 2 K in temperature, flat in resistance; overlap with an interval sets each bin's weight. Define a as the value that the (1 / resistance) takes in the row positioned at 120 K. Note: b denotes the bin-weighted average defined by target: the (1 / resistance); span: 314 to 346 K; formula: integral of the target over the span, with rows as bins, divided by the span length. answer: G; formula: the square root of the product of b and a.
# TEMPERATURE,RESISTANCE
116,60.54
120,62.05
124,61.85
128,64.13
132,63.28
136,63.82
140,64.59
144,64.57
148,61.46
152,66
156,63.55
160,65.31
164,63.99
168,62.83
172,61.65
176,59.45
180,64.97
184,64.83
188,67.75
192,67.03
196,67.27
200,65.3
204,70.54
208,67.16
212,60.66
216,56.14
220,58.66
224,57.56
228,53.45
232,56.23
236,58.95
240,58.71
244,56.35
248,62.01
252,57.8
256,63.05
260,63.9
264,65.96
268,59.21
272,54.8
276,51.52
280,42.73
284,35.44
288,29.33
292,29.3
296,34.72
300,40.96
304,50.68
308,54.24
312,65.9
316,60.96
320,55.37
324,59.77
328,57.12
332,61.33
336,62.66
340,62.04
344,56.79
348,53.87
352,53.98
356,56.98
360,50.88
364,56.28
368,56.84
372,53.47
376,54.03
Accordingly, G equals 0.0165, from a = 0.0161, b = 0.0168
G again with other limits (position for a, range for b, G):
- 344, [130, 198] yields 0.0166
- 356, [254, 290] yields 0.0191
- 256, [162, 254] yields 0.0161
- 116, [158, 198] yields 0.0160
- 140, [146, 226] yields 0.0156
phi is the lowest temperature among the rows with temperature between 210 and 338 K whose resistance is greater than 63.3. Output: 260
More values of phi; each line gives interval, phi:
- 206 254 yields 208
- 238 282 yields 260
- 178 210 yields 180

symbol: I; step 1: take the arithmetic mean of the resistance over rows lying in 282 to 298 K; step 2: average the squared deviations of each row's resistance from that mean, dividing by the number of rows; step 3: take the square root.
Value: 2.9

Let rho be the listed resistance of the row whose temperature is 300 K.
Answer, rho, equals 40.96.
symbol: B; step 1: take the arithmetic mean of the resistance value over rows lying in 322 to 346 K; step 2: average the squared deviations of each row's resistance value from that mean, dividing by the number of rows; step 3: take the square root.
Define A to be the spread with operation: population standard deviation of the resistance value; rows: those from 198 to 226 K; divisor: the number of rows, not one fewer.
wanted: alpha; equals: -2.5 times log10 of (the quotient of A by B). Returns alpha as -0.9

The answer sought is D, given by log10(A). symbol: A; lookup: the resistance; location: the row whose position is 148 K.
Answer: 1.79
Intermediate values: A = 61.46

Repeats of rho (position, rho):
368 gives 56.84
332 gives 61.33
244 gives 56.35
